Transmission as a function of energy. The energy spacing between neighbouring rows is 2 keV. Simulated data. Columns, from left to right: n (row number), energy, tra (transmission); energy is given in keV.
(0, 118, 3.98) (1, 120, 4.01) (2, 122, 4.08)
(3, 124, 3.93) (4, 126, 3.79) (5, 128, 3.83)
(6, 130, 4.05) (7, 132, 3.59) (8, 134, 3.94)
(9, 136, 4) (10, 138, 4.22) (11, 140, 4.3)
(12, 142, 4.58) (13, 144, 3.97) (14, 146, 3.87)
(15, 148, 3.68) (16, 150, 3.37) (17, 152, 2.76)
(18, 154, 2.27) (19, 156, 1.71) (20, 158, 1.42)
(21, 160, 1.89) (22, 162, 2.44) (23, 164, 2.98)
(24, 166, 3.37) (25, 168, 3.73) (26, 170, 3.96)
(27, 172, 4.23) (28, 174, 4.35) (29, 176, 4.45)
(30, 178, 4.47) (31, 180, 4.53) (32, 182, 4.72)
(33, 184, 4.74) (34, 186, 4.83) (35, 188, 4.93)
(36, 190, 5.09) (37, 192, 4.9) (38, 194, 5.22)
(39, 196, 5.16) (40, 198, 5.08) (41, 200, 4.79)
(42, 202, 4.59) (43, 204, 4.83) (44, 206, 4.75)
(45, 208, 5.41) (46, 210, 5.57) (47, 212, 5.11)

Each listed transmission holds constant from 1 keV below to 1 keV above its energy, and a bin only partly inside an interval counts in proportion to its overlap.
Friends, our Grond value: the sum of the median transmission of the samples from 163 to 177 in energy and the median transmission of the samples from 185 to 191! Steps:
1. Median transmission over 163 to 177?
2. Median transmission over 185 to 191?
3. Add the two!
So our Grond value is 8.9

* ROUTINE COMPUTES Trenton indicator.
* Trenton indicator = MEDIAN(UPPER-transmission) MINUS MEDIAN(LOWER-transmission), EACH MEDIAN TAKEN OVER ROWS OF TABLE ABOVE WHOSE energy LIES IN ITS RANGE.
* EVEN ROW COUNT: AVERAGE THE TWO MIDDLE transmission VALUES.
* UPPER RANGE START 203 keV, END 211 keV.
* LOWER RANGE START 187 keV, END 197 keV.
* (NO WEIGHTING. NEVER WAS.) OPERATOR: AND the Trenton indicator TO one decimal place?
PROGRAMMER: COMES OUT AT 0.0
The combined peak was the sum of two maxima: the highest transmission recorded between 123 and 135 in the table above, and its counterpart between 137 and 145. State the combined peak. 8.6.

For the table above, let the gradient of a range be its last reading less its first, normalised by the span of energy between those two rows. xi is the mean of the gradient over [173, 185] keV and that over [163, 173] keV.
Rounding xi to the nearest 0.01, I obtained 0.10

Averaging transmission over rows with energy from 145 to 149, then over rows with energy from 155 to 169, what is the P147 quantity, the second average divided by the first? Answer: 0.7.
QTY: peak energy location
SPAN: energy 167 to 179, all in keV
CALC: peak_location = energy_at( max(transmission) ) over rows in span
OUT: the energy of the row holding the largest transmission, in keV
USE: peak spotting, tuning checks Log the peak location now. 178 keV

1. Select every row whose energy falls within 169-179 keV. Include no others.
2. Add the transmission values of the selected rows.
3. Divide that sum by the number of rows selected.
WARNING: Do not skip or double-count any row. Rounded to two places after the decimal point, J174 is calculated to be 4.29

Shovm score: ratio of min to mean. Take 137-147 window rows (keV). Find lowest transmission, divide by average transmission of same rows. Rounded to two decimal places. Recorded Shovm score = 0.92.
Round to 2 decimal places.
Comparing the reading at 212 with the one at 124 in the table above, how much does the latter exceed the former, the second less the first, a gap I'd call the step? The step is -1.18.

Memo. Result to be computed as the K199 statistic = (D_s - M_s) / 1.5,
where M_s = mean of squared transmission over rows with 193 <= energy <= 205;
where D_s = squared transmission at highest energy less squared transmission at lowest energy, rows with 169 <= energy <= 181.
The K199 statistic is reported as -13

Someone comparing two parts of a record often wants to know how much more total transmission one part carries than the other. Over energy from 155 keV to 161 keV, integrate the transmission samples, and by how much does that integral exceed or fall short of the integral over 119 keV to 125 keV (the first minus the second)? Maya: -14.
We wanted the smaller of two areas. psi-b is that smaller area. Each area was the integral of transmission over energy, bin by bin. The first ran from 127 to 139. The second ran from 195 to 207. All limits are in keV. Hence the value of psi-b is 47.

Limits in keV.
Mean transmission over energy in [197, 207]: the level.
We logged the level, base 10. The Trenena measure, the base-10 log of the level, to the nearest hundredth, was 0.68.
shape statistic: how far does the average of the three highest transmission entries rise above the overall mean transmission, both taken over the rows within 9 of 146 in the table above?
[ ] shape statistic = 0.70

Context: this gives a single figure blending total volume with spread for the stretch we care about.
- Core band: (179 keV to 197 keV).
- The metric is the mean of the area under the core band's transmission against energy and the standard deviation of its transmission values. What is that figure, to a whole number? 44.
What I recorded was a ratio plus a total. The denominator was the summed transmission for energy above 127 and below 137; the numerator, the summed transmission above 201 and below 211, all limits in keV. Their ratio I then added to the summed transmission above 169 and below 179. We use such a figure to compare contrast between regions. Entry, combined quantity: 22.8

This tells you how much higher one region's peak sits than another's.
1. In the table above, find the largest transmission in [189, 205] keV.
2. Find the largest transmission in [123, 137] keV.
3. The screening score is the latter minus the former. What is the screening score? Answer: -1.2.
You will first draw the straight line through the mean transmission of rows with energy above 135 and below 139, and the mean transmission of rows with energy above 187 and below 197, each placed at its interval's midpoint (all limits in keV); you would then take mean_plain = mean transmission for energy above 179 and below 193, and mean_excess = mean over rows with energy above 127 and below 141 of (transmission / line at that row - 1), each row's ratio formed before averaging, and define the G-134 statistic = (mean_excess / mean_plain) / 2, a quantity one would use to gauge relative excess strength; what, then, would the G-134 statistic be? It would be -0.0018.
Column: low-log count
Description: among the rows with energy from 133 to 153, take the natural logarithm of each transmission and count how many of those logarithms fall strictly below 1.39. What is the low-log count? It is 7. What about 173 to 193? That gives 0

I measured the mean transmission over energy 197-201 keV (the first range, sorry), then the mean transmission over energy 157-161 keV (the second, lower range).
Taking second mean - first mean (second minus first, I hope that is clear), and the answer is -3.3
